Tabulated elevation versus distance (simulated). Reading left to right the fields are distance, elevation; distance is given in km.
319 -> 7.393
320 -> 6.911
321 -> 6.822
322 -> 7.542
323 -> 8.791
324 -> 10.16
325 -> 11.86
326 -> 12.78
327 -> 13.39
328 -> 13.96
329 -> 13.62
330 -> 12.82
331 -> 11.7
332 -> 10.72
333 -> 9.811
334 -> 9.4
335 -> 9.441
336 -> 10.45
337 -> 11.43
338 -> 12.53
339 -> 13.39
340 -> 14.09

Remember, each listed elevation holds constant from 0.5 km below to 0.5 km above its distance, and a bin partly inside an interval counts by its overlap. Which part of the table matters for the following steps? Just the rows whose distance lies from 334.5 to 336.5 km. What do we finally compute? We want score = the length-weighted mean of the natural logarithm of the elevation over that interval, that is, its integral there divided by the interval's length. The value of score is 2.30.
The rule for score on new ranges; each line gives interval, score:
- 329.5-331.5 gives 2.51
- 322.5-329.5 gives 2.48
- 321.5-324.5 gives 2.17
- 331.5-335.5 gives 2.29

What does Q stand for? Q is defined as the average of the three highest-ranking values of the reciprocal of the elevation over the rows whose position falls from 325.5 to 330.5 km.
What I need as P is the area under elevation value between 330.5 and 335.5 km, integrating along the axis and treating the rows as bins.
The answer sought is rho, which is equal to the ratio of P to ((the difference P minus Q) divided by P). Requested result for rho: 51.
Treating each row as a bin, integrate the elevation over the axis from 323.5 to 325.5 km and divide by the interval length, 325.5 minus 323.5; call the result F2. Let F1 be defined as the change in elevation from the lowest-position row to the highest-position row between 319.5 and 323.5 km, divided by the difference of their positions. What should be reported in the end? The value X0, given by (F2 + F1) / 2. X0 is 5.8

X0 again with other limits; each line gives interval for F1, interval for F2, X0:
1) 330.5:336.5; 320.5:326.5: 4.7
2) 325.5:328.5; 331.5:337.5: 5.4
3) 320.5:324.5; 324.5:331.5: 7.0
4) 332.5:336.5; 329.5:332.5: 6.0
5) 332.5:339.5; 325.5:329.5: 7.0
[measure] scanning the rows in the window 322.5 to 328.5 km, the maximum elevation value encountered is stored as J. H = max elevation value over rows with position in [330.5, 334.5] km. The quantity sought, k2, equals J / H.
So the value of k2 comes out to 1.19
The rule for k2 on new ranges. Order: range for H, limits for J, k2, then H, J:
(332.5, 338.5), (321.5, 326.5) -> 1.02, 12.53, 12.78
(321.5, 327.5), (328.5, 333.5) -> 1.02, 13.39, 13.62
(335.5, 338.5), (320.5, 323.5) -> 0.70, 12.53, 8.791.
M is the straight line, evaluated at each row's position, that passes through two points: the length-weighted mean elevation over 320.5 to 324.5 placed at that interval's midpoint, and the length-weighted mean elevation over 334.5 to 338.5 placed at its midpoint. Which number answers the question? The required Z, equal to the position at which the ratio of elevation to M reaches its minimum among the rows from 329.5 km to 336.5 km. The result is 335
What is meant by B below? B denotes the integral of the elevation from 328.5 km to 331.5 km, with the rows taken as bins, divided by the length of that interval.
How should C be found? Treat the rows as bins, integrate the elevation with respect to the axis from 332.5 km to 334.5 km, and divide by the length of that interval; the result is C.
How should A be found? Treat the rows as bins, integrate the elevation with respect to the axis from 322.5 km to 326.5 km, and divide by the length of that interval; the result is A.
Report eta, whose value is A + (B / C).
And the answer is 12.2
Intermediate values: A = 10.9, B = 12.7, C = 9.6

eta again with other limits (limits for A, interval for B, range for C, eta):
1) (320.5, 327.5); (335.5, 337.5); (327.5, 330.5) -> 11.0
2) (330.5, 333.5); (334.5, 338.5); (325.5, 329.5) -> 11.6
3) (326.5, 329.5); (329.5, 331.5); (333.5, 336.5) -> 14.9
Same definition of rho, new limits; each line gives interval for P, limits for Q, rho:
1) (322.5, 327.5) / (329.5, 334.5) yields 57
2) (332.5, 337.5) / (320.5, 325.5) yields 51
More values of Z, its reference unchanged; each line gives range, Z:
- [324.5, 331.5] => 331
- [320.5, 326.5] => 321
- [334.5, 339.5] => 335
